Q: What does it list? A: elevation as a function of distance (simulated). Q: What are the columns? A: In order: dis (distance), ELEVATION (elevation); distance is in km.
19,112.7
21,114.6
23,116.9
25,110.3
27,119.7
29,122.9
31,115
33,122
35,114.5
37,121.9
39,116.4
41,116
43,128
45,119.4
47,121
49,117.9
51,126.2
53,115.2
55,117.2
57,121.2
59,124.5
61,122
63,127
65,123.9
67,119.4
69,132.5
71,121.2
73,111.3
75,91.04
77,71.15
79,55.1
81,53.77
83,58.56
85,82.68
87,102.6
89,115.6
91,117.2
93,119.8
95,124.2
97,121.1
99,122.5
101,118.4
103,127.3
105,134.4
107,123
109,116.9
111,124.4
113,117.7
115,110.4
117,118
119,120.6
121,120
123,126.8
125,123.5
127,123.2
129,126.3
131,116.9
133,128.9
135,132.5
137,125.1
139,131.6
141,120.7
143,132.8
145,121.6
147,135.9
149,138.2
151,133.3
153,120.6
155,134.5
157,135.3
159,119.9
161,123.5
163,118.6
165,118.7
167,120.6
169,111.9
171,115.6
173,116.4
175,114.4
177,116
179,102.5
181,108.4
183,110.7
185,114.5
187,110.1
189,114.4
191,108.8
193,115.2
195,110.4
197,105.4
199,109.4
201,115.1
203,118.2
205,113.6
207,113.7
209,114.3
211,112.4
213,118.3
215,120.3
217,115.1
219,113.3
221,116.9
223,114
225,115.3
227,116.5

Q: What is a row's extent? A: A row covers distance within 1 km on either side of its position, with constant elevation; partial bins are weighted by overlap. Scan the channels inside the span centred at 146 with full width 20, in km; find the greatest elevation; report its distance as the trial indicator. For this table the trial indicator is 149 km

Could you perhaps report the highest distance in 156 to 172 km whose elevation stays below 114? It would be 169 km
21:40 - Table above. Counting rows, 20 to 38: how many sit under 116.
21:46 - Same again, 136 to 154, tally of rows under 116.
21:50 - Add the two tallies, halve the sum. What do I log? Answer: 2.0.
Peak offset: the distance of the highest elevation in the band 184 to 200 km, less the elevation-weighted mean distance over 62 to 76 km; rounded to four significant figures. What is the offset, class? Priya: 124.3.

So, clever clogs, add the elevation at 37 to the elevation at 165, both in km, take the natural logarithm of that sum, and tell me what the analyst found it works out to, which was 5.48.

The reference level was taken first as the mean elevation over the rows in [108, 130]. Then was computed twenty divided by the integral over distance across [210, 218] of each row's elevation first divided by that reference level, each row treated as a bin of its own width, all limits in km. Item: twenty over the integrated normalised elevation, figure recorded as 2.59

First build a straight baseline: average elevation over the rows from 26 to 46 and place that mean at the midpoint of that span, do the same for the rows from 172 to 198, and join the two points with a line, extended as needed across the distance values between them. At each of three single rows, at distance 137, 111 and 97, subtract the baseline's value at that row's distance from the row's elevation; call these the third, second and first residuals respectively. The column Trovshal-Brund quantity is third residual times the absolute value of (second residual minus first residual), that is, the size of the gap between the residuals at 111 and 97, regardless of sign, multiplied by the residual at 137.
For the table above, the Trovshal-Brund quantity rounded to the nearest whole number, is 45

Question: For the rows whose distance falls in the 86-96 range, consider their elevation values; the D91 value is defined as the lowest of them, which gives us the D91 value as 102.6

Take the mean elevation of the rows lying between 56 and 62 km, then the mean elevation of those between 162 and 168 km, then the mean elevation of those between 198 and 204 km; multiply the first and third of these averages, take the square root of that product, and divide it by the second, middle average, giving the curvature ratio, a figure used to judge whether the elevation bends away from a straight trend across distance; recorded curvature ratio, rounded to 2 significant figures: 0.99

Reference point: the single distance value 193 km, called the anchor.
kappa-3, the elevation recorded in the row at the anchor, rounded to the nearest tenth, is 115.2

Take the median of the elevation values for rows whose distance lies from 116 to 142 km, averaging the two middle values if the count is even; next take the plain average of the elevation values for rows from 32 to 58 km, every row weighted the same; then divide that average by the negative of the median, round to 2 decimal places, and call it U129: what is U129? -0.97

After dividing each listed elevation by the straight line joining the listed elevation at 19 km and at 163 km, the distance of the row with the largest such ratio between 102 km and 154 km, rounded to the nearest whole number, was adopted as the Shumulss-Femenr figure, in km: 149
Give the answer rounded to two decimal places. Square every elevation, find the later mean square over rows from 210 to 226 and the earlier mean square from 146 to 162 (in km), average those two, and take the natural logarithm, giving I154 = 9.63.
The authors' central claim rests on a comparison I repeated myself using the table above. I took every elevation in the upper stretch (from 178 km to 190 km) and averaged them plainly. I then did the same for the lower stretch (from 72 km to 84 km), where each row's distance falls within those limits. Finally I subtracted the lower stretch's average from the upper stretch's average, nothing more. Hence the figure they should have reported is 37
